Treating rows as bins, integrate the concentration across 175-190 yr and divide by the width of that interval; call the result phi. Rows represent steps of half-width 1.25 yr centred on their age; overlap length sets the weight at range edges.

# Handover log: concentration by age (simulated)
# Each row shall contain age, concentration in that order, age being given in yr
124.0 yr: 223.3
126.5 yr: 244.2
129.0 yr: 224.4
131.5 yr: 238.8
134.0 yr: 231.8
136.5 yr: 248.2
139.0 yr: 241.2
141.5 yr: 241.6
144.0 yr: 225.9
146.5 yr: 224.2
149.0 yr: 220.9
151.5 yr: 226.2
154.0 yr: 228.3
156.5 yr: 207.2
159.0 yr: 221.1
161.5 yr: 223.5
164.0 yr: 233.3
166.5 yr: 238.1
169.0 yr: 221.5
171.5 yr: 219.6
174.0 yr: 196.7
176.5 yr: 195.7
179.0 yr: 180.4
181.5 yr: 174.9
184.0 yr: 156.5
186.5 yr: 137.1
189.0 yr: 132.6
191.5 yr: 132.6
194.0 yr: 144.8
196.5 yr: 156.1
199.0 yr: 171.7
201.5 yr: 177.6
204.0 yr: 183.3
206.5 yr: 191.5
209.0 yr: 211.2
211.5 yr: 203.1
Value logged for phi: 164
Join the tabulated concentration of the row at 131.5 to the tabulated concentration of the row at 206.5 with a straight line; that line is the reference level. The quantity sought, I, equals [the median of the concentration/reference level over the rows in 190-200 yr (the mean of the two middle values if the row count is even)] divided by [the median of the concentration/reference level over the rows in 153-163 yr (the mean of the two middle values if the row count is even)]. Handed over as 0.75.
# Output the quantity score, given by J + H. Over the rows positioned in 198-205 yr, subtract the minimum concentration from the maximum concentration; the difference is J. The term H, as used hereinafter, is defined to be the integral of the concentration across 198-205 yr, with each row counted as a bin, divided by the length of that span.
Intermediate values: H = 178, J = 12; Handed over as 189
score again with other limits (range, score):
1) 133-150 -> 261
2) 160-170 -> 246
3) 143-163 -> 243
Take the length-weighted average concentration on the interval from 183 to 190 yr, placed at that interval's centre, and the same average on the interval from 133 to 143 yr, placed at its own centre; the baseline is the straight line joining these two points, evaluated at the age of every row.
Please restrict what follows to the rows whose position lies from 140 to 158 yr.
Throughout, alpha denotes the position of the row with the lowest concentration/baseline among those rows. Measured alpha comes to 144.0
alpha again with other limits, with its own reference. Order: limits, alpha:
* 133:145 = 134.0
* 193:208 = 194.0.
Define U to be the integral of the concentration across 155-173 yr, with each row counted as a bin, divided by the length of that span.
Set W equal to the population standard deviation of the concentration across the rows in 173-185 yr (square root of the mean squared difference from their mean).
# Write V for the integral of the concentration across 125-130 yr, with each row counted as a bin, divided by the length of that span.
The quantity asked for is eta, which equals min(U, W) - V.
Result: -219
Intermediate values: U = 223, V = 234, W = 14.8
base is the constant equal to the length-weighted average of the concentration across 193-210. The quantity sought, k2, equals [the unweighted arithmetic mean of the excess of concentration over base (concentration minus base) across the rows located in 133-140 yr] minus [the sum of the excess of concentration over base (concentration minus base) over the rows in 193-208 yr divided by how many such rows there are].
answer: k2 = 70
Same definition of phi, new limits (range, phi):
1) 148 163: 221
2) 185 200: 146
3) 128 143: 238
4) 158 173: 226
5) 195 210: 181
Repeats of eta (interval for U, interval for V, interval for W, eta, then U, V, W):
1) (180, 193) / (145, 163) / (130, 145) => -215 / 147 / 222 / 7.2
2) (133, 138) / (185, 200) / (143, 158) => -139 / 240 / 146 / 7.0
